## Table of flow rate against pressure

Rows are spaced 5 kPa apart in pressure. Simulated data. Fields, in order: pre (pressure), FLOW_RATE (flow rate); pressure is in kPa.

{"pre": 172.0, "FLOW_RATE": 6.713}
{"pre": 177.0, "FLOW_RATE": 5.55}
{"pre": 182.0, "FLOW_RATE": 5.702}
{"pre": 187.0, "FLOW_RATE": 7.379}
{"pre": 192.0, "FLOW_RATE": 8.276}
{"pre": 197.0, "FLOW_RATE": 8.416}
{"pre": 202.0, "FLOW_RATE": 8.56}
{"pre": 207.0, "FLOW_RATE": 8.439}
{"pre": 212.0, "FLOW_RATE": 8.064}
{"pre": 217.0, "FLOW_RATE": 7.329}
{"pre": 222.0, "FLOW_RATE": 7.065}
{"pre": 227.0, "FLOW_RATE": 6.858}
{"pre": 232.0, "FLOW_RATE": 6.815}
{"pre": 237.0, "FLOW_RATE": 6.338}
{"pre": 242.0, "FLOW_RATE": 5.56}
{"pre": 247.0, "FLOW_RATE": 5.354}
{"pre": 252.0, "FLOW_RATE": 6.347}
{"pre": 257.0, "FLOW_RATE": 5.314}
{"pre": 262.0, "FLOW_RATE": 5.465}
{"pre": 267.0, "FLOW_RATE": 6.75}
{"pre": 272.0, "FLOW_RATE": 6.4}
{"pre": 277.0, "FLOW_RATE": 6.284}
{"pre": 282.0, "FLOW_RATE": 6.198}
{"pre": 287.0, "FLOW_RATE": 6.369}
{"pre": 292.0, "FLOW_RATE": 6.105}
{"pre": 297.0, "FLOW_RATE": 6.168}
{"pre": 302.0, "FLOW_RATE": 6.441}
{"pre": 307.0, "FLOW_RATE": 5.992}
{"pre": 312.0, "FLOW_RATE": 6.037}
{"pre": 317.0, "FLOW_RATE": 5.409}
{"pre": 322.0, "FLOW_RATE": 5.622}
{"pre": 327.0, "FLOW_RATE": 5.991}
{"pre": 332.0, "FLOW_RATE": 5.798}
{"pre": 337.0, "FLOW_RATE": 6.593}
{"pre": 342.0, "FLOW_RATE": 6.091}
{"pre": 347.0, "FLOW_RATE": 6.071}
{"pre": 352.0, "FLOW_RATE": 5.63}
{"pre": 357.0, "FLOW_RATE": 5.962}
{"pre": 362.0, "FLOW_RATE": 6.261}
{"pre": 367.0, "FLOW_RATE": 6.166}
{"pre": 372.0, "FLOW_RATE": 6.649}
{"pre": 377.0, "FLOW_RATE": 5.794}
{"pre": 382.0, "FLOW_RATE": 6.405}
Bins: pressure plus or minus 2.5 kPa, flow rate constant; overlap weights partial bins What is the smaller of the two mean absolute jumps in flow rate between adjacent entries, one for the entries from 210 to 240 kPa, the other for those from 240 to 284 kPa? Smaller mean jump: 0.345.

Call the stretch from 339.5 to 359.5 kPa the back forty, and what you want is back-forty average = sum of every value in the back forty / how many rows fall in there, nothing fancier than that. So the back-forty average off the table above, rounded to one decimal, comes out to 5.9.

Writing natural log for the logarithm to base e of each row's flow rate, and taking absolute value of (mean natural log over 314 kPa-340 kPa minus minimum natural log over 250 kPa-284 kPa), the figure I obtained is 0.10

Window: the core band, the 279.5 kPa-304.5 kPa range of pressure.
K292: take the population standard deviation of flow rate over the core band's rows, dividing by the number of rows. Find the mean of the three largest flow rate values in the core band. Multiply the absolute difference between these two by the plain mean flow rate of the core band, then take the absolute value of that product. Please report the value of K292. 39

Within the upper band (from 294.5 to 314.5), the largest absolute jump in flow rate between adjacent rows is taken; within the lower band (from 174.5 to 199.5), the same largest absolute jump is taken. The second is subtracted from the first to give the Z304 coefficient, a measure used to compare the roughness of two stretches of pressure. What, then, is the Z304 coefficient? -1.2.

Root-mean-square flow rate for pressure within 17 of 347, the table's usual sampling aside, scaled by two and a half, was 15.2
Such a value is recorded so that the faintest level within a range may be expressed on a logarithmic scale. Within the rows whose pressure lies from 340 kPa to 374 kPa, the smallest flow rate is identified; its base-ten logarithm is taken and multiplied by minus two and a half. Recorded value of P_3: -1.88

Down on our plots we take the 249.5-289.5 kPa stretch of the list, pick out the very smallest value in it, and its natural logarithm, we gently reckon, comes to 1.67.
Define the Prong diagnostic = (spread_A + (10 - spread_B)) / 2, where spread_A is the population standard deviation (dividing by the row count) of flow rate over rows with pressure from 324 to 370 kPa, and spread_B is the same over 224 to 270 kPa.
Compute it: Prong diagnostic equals 4.82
